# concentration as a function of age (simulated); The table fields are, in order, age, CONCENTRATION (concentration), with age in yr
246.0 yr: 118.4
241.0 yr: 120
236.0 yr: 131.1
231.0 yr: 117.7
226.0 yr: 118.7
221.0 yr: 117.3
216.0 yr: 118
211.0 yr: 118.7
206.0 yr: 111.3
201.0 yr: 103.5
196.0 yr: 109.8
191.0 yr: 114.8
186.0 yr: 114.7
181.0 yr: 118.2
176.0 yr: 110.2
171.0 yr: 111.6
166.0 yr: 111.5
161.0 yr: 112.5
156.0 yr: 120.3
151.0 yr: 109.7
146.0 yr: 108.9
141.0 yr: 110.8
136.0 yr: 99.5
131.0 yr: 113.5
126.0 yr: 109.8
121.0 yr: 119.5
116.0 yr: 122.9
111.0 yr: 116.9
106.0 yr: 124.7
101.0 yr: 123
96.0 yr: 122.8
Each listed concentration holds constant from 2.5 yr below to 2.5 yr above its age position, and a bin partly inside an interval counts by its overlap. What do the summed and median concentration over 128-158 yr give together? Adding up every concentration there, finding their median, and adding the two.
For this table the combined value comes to 773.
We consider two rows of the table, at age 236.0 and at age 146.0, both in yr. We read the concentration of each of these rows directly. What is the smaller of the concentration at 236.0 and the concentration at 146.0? 109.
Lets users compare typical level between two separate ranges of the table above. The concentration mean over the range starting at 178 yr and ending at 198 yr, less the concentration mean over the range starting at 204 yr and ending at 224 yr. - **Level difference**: -2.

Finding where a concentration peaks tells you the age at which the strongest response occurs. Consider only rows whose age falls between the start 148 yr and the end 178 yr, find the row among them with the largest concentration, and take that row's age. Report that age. 156.0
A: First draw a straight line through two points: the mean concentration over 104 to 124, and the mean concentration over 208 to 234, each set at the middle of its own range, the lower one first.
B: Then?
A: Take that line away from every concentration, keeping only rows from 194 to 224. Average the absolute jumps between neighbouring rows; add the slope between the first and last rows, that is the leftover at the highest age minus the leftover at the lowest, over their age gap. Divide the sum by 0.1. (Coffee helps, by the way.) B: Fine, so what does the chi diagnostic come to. 49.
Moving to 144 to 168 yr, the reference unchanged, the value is 52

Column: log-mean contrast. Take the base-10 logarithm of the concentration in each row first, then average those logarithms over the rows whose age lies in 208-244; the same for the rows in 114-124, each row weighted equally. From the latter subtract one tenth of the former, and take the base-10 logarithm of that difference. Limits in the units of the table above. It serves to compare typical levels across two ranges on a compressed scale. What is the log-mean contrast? 0.273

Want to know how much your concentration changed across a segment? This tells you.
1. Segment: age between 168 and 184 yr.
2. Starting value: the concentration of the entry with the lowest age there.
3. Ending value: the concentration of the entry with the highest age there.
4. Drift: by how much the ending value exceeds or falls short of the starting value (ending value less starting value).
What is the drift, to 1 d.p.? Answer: 6.6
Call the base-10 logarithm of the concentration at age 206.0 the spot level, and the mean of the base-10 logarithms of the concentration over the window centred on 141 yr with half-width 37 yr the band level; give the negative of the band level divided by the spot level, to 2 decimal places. -1.00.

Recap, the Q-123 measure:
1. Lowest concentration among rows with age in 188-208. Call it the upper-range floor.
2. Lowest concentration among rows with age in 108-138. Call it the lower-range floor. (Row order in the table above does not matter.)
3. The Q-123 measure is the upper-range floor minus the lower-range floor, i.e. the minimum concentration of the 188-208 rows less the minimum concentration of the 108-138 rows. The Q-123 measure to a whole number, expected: 4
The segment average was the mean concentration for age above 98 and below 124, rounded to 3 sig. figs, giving 121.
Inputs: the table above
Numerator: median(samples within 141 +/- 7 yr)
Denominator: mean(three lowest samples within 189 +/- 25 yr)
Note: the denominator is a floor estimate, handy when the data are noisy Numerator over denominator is 1.01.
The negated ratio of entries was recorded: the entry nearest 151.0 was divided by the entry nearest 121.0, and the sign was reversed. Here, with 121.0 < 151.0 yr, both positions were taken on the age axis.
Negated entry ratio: -0.92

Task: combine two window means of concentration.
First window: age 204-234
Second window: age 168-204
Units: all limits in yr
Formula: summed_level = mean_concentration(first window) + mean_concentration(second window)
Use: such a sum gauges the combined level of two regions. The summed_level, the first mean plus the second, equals 229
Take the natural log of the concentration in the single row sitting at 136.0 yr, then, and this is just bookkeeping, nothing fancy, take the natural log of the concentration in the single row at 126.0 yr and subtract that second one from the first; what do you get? -0.10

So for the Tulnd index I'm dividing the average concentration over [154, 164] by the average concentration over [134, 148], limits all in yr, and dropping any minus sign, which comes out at 1.09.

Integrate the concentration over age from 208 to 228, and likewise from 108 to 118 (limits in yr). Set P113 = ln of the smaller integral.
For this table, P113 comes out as 7.1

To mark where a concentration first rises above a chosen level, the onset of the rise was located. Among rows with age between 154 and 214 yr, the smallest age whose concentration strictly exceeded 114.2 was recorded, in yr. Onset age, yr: 156.0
